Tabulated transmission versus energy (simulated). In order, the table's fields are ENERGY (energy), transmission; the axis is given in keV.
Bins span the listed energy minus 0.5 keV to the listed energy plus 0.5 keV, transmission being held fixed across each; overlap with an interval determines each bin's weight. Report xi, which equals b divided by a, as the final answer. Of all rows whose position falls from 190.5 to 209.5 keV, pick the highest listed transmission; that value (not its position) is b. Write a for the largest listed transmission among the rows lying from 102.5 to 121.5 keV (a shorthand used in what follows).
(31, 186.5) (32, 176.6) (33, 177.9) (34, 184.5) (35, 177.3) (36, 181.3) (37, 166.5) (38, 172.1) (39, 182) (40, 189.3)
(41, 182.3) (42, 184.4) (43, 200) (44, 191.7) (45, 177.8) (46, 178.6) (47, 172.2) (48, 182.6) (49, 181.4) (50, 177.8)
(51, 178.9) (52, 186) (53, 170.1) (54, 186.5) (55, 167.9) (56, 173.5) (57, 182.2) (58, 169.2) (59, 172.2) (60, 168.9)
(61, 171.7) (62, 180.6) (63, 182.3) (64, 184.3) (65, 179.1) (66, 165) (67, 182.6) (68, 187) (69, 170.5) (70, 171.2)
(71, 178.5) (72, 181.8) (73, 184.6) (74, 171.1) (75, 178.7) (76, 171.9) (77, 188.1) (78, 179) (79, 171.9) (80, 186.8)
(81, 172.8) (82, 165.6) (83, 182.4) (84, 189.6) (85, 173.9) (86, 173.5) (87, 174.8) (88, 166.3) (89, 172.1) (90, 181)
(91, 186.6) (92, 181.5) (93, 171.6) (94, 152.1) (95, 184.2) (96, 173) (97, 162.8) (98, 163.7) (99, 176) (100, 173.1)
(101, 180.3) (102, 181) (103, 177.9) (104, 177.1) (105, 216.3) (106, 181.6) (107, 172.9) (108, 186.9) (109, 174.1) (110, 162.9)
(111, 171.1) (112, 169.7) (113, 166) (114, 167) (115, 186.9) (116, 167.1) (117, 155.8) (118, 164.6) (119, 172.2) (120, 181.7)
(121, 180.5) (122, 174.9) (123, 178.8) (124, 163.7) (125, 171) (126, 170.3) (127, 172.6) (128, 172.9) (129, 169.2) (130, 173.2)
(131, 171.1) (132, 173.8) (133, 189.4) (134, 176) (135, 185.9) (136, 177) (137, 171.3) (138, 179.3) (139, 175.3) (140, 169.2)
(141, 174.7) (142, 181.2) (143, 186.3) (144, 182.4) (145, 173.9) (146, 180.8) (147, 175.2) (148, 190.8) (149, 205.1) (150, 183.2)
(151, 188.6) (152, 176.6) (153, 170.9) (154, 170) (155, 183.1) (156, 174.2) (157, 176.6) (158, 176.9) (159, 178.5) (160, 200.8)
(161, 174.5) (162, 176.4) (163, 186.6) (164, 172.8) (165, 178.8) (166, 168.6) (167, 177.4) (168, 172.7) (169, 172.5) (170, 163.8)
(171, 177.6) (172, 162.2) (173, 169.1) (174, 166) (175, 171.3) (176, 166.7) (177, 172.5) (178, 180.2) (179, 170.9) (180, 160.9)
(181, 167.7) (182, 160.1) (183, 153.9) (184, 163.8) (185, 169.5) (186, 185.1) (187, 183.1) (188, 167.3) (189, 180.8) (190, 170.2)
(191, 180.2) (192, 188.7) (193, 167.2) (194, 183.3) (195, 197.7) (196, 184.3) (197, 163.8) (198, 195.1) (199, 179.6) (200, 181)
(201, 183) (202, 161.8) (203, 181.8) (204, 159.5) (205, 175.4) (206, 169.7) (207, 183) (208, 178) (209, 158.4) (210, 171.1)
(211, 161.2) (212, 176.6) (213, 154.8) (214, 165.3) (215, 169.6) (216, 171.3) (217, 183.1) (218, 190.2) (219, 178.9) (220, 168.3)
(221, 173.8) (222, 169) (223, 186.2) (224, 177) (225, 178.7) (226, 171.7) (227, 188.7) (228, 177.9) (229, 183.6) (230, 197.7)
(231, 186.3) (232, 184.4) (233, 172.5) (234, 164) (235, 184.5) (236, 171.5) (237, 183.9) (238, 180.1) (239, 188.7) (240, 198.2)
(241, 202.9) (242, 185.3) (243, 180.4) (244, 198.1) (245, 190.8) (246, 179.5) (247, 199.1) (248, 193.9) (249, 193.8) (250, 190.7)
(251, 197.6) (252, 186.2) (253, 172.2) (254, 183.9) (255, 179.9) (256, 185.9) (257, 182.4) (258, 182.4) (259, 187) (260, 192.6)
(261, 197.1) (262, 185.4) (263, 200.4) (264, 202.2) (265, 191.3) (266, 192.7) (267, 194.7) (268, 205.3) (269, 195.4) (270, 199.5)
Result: 0.91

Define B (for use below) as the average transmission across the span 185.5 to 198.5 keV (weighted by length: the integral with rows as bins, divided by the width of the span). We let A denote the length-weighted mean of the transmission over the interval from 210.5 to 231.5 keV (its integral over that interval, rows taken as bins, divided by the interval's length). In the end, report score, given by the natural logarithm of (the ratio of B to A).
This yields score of 0.022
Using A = 177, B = 181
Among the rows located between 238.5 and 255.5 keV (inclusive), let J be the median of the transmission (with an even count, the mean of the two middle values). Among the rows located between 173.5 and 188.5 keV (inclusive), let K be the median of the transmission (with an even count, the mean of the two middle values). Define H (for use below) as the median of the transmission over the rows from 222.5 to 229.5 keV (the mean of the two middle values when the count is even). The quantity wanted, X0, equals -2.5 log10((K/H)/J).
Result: 5.77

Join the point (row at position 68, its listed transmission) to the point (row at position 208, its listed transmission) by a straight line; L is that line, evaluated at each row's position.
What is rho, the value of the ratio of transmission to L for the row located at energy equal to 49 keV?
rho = 0.96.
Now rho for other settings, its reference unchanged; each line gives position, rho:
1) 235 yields 1.05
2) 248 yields 1.11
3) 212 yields 0.99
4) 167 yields 0.98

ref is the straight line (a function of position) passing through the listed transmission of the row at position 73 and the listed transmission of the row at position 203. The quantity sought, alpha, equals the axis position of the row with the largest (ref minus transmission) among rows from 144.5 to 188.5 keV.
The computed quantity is 183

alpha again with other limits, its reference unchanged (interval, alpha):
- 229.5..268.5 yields 234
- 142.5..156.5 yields 154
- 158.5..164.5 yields 164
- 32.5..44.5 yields 37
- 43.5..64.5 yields 55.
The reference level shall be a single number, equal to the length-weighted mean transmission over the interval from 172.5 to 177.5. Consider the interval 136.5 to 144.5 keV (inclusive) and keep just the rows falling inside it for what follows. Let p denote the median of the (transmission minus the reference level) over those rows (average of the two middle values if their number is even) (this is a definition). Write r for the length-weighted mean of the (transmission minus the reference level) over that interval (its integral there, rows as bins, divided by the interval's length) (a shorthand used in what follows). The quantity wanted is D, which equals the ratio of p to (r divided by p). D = 8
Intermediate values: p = 8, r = 8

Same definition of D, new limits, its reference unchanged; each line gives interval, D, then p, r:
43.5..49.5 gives 10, 11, 12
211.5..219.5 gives 5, 5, 5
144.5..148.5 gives 7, 9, 11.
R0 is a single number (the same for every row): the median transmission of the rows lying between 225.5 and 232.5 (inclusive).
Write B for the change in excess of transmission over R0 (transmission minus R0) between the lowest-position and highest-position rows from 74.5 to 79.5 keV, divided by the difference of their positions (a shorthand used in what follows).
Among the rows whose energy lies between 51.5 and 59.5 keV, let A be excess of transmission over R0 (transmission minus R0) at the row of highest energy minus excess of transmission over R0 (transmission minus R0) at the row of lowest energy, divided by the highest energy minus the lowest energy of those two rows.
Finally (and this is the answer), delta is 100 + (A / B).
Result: 101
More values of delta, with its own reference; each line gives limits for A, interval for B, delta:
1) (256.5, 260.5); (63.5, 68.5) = 105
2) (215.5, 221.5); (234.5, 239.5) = 100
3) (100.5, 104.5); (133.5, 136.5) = 98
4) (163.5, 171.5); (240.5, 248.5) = 99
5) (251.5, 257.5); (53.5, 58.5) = 100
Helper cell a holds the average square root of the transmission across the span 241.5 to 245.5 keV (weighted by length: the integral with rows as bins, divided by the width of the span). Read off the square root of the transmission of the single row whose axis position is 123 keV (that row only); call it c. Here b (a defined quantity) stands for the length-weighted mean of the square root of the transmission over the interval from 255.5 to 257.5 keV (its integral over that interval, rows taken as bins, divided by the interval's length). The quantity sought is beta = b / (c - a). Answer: -38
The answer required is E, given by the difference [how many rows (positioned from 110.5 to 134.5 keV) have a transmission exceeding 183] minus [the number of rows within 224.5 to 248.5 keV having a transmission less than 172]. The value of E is -1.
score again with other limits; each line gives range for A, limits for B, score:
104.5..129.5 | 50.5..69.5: 0.016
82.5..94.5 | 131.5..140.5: 0.011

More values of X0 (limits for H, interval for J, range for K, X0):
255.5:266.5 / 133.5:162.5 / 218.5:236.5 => 5.70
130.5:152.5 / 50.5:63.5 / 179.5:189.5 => 5.67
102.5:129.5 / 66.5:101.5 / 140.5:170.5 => 5.58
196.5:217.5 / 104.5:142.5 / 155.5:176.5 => 5.58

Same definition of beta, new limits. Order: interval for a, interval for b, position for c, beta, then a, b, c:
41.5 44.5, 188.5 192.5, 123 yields -28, 13.9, 13.4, 13.4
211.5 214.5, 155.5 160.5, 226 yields 56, 12.9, 13.5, 13.1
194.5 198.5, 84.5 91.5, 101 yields -77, 13.6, 13.2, 13.4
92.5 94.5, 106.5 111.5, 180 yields -417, 12.7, 13.2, 12.7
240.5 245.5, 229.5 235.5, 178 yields -33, 13.8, 13.5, 13.4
